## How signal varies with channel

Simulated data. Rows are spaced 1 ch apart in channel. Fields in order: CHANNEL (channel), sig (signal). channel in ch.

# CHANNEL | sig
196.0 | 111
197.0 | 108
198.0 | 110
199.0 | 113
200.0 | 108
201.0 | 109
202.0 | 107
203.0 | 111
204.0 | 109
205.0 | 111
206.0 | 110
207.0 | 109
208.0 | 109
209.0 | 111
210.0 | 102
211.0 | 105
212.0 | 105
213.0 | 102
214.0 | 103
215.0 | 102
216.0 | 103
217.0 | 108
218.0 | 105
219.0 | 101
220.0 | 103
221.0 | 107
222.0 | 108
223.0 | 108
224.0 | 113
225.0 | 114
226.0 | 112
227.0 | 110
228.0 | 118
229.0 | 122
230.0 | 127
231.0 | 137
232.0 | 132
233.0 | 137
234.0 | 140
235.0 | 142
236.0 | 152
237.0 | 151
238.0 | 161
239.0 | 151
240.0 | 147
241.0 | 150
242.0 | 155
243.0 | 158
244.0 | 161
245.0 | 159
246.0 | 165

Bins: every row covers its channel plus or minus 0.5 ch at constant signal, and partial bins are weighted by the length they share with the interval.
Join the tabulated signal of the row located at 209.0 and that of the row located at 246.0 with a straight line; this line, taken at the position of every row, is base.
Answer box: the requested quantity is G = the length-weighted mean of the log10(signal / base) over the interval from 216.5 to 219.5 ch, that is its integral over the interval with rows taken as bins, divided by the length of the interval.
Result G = -0.07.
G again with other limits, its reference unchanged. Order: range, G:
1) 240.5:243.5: -0.01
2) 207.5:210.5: -0.01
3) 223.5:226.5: -0.08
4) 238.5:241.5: -0.02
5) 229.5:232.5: -0.04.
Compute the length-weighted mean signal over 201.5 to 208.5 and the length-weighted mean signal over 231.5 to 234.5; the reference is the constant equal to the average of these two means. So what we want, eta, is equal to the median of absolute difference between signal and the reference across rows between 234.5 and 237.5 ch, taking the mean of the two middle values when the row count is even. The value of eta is 28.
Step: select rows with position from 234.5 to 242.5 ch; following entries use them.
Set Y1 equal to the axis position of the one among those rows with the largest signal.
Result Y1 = 238.0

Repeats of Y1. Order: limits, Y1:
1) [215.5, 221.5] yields 217.0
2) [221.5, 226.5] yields 225.0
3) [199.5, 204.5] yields 203.0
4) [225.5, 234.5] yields 234.0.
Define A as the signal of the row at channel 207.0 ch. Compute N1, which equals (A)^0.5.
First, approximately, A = 109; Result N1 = 10.4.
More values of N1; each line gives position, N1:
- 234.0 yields 11.8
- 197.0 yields 10.4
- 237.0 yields 12.3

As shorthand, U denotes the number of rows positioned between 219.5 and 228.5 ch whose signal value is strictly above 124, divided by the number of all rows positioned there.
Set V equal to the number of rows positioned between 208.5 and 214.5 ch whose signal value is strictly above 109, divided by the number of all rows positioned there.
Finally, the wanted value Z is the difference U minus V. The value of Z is -0.2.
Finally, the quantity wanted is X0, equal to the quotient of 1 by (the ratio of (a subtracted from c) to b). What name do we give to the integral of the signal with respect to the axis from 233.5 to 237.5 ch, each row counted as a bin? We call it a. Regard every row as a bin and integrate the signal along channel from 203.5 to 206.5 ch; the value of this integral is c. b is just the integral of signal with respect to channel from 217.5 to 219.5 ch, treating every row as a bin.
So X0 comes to -0.8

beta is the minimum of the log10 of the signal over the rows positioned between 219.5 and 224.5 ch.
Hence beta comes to 2.013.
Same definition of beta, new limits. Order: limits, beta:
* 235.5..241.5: 2.167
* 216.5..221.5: 2.004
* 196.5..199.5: 2.033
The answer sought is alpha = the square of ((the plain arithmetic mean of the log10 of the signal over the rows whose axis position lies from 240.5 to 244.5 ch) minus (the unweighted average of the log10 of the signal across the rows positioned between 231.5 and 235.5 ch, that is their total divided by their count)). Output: 0.0029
